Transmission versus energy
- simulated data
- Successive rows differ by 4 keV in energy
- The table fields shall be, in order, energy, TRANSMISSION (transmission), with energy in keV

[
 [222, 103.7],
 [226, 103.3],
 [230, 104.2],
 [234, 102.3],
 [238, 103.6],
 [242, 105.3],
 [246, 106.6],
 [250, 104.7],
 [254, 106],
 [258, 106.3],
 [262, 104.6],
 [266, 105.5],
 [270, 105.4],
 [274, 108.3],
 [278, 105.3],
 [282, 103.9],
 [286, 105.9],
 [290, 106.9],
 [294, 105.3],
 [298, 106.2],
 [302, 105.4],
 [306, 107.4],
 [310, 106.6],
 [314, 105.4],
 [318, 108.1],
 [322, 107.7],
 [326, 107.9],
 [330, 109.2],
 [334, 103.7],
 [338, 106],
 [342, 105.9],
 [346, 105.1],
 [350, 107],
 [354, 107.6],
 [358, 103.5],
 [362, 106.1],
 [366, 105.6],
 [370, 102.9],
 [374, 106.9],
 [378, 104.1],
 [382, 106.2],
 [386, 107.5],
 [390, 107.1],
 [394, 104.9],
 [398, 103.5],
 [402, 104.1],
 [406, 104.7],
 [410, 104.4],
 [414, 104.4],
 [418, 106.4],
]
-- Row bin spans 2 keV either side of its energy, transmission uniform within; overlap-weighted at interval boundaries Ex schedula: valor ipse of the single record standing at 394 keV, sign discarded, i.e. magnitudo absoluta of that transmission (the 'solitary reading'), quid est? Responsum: 105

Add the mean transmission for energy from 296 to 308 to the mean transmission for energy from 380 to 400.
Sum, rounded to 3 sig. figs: 212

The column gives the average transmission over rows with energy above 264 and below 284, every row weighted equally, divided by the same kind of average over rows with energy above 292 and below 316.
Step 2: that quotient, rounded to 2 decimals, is 1.00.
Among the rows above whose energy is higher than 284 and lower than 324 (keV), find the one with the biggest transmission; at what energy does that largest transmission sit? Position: 318 keV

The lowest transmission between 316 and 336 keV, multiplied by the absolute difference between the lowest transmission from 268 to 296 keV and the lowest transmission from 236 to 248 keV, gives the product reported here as 31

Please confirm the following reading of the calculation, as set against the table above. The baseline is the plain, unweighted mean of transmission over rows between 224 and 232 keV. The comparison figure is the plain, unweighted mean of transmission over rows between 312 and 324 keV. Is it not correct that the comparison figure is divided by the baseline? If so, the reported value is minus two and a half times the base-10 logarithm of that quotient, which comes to -0.034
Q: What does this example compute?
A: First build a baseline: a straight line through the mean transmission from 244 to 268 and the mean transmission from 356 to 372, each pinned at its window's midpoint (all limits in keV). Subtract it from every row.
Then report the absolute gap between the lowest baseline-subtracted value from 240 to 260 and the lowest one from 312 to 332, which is 1.3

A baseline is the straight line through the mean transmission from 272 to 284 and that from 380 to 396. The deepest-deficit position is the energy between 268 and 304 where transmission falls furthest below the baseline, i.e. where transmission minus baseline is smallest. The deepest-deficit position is 282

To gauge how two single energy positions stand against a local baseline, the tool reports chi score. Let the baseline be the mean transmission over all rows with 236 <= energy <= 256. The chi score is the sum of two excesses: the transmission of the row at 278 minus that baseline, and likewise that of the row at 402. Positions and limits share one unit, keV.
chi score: -1.1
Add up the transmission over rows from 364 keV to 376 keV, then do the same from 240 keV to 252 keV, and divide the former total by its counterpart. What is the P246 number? 1.00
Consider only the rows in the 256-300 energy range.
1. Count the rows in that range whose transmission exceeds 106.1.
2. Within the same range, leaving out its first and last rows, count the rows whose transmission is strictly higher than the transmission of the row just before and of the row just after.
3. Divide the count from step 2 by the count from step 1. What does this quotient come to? 0.75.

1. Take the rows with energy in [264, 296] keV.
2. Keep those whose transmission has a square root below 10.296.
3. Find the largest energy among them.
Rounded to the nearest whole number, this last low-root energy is 294 keV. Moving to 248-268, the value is 266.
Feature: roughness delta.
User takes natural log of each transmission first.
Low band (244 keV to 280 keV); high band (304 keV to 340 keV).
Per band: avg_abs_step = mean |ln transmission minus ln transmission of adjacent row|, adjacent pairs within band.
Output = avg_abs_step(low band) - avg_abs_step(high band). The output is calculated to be -0.003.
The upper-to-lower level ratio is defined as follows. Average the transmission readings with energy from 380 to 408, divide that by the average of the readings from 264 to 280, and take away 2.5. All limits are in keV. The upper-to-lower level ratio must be -1.51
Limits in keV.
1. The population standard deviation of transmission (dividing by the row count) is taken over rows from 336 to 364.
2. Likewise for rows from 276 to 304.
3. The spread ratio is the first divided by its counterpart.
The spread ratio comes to 1.4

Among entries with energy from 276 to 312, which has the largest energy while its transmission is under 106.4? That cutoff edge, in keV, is 302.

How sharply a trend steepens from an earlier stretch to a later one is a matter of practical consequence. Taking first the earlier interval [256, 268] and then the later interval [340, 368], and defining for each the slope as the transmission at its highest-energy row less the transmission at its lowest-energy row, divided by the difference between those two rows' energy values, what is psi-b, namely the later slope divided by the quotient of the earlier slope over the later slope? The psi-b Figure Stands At 0.0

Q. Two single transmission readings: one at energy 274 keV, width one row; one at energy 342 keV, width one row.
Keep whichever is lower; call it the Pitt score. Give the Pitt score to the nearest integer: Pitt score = 106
